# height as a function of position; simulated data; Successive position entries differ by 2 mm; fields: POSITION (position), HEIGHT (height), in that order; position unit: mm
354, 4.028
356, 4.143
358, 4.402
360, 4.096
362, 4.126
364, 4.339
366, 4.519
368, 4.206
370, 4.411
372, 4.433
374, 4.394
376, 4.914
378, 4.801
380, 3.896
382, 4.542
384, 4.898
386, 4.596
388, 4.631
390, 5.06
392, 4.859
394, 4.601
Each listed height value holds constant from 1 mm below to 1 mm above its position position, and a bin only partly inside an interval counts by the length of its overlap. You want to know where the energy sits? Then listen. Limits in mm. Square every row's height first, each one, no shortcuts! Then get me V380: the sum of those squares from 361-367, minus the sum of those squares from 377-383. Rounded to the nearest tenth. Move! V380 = -2.6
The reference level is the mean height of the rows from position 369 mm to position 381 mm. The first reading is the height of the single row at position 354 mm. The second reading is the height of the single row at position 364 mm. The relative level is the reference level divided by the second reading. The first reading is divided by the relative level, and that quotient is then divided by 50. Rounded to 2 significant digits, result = 0.078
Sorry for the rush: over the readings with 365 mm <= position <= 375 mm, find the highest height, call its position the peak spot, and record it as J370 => 366 mm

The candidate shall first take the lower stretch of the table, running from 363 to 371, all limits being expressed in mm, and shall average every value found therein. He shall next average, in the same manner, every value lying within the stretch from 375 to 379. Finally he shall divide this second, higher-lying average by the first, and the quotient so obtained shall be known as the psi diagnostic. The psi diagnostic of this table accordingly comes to 1.11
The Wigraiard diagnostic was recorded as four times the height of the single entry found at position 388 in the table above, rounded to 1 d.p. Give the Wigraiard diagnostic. 18.5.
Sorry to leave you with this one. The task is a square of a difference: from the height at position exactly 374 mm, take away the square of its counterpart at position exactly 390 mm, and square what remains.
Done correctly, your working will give 450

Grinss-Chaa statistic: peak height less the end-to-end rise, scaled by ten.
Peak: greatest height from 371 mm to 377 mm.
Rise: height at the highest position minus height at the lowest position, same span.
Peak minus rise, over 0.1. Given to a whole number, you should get 44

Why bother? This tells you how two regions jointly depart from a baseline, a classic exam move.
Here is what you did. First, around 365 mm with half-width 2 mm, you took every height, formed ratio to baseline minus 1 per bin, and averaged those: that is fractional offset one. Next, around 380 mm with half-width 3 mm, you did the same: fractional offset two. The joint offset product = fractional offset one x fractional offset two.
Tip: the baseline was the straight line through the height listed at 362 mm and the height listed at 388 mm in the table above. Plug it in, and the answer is -0.0008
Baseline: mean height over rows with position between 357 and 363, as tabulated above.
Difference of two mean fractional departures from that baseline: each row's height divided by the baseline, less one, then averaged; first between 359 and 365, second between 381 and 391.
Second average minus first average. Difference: 0.133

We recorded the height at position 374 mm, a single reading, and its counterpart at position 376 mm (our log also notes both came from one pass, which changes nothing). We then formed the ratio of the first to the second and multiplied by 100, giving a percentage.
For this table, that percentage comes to 89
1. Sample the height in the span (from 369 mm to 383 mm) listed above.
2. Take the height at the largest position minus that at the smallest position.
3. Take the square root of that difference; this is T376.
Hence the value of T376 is 0.36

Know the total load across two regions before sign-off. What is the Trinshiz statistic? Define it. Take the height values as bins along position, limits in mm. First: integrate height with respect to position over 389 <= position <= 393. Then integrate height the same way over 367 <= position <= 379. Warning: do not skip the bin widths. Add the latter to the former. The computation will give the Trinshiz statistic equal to 74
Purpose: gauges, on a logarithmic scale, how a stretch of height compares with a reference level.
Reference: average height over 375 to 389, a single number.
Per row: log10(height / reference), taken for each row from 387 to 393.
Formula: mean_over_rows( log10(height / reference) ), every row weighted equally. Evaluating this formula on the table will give 0.022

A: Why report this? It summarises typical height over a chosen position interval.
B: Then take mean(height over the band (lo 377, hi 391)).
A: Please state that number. 4.63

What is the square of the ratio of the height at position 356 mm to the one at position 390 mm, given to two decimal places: 0.67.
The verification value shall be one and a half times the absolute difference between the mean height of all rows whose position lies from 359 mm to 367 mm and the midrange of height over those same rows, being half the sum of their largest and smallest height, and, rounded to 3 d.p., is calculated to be 0.056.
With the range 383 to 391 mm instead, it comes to 0.048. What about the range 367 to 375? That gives 0.062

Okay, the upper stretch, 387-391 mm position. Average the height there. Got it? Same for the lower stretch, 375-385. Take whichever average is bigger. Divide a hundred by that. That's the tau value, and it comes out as 20.6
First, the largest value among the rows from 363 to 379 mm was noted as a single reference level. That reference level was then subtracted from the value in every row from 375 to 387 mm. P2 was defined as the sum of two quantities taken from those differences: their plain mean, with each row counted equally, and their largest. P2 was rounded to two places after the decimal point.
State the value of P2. -0.31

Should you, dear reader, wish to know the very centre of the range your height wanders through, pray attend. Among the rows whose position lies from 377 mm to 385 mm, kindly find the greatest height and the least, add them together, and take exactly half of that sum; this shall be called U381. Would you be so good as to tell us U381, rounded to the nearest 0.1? 4.4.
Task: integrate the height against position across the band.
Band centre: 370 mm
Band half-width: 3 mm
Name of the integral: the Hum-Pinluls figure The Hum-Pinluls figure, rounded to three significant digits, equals 26.1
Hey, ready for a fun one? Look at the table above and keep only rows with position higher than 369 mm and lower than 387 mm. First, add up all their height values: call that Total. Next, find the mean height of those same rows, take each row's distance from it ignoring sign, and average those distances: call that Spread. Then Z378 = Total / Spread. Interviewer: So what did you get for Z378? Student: 177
